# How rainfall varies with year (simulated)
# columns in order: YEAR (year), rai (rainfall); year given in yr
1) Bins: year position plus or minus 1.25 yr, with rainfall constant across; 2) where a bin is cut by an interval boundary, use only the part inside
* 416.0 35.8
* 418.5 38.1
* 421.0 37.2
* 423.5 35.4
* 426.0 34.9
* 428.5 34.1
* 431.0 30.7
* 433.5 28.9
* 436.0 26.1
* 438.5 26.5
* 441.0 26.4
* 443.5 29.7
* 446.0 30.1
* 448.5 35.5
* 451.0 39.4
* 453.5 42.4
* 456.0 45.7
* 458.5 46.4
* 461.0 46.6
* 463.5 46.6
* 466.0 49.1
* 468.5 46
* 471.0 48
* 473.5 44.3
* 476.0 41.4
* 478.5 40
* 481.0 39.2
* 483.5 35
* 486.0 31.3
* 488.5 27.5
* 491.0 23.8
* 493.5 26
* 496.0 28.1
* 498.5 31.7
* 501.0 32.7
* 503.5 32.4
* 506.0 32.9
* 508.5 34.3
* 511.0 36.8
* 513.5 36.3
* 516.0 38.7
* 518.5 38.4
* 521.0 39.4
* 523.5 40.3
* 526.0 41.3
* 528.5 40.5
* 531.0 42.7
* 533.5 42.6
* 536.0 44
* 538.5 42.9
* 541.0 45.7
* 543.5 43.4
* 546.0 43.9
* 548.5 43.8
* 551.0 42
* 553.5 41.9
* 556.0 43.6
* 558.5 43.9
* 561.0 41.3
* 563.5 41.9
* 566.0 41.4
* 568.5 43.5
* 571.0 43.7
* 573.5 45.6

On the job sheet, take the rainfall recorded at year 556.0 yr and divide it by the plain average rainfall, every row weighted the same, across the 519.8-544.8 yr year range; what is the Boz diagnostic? 1.0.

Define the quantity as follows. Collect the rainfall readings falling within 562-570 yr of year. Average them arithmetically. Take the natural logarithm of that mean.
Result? 3.74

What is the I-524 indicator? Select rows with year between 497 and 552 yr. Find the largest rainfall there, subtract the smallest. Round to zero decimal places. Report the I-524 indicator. 14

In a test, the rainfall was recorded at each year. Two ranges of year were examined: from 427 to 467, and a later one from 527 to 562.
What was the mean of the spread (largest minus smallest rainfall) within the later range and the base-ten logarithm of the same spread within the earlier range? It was 3.3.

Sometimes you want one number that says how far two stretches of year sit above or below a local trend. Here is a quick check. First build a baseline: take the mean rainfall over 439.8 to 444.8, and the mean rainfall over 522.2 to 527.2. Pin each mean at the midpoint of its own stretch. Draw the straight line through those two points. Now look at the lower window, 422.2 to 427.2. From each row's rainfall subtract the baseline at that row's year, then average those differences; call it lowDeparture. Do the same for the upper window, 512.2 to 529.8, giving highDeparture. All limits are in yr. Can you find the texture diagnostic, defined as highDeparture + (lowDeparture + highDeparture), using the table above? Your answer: 8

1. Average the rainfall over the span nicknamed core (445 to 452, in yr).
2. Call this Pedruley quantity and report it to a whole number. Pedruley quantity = 35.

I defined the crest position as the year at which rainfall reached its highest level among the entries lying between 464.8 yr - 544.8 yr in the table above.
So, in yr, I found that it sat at 466.0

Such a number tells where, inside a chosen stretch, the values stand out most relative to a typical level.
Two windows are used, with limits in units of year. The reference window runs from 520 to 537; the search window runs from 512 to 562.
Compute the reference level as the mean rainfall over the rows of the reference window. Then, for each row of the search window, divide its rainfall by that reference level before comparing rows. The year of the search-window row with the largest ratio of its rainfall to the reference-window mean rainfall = 541.0 yr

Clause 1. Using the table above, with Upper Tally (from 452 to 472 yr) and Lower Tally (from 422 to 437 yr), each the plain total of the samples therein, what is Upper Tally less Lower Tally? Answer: 181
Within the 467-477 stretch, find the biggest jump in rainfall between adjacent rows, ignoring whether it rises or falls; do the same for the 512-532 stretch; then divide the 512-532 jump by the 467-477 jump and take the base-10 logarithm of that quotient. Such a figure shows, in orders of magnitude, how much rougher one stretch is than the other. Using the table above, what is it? -0.19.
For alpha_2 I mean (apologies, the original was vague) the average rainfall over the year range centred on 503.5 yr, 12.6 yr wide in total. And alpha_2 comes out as 33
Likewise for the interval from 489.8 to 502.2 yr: 28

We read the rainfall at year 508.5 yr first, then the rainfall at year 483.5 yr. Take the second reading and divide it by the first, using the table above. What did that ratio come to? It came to 1.0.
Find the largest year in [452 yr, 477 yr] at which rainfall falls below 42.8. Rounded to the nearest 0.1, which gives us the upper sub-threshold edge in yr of 476.0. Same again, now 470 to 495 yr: 493.5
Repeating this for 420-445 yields 443.5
